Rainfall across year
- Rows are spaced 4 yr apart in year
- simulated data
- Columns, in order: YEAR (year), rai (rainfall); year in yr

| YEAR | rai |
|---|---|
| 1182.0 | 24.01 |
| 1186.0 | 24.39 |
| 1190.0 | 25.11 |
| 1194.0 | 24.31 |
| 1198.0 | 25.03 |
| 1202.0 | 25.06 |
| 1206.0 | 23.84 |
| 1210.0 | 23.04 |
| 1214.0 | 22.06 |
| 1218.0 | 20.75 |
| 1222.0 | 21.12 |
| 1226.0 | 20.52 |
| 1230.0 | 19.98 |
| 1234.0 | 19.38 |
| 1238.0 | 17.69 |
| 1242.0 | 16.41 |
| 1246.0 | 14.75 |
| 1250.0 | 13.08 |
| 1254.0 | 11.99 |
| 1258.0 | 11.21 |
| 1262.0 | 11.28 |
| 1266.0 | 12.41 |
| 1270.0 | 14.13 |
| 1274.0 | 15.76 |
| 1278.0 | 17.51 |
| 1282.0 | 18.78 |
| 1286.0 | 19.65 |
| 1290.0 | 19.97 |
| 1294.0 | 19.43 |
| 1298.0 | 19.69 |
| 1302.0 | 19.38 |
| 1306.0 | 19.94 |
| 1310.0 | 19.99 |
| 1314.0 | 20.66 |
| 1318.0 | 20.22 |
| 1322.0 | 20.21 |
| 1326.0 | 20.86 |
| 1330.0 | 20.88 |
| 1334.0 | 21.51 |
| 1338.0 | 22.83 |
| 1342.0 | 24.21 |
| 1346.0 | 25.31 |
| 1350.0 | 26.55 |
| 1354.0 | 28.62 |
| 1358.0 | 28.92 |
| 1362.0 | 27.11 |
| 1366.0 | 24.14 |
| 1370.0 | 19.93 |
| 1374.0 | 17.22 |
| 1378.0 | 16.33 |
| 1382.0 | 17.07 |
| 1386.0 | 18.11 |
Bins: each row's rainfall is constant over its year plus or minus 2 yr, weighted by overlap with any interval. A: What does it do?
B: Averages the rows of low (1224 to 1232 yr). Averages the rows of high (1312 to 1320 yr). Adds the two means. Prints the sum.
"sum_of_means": 40.7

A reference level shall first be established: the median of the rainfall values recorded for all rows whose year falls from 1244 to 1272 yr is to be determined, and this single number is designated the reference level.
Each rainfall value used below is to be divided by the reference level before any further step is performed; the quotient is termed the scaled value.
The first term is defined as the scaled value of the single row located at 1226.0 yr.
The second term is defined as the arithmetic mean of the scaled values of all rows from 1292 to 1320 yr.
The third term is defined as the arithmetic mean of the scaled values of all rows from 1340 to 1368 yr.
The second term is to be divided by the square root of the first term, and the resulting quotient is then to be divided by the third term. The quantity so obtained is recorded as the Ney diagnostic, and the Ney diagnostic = 0.59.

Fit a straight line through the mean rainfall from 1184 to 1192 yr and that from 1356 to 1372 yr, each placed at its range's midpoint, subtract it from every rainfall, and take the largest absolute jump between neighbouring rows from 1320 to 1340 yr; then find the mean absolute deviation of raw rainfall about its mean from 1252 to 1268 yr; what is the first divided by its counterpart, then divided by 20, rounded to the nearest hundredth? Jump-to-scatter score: 0.14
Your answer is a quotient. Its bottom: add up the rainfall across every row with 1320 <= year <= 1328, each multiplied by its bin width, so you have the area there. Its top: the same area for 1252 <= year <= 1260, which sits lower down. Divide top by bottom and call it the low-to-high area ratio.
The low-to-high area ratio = 0.56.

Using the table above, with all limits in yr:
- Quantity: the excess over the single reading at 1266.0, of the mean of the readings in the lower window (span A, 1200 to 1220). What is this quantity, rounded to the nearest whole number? 11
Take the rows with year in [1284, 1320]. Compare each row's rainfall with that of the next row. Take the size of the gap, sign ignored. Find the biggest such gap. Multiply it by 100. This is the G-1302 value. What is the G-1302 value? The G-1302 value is 67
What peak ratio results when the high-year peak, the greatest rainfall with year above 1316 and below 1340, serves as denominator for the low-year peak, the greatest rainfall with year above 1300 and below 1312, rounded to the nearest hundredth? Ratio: 0.88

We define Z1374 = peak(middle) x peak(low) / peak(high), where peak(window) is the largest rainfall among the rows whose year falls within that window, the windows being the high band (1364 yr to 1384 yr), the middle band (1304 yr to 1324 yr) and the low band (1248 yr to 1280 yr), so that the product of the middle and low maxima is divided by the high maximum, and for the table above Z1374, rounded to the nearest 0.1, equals 15.0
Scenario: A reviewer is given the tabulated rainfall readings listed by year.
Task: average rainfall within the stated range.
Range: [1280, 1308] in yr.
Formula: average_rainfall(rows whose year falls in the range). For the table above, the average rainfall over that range 20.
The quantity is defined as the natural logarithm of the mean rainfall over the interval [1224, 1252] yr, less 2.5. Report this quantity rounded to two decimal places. 0.36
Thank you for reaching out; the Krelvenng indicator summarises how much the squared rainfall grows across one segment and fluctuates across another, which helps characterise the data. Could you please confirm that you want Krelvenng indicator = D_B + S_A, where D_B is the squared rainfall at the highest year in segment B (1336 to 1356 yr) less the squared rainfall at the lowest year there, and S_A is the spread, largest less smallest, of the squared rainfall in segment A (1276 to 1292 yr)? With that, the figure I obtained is 390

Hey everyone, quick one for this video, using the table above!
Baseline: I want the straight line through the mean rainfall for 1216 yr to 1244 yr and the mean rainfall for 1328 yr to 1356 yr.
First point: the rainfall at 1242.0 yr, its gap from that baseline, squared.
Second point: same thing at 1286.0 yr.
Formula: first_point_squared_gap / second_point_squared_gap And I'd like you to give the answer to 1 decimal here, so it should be 2.6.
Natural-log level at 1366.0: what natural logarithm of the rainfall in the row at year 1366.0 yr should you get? 3.18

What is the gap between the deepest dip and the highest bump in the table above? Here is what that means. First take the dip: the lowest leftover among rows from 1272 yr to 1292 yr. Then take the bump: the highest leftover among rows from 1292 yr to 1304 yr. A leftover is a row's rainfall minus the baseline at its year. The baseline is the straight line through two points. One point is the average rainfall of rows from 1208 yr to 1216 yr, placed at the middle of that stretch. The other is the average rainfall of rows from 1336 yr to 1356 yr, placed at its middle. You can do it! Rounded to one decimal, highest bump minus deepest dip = 3.4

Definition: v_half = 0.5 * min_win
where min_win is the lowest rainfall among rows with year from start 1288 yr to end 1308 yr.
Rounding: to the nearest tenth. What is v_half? 9.7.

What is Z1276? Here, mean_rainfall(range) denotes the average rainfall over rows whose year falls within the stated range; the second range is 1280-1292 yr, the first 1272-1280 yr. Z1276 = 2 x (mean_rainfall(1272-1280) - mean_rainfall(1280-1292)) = -6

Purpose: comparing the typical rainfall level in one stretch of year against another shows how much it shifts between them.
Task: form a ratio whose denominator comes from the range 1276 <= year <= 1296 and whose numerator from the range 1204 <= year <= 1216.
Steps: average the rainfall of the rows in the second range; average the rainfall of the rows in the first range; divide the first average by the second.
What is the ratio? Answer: 1.2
